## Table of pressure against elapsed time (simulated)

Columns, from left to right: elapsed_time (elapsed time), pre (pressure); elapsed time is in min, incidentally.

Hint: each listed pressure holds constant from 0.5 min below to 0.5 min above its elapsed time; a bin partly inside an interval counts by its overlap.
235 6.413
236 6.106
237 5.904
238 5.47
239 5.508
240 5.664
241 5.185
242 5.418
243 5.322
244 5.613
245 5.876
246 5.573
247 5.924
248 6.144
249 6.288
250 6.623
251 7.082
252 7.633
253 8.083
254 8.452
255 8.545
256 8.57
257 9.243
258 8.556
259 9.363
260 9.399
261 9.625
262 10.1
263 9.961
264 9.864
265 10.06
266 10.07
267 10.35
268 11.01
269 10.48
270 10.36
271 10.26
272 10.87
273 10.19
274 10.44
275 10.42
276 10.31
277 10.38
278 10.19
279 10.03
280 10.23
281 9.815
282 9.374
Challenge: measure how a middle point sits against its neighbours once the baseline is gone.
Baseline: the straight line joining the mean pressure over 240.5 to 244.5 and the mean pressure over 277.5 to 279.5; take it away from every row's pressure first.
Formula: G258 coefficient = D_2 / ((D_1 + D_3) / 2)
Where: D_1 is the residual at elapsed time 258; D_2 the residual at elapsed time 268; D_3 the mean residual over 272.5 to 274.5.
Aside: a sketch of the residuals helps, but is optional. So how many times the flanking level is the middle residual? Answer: 2.3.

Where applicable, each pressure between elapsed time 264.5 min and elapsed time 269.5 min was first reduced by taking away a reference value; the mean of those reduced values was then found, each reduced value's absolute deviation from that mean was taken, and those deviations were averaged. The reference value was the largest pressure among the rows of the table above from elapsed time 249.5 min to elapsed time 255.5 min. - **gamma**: 0.28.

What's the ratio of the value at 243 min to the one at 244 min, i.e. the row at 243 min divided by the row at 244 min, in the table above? 0.95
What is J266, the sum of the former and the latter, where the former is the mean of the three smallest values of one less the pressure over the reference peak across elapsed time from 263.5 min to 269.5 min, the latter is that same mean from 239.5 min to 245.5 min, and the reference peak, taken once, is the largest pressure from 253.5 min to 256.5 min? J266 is 0.1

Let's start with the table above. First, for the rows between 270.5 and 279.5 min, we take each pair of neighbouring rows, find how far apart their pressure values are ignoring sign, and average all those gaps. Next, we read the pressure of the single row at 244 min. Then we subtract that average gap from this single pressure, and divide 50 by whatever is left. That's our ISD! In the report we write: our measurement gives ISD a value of 9.3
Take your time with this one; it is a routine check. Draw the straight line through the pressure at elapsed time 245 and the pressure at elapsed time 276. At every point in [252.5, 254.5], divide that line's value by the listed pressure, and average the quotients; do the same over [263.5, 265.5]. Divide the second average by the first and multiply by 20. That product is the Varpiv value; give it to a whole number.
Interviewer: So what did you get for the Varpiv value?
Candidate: 20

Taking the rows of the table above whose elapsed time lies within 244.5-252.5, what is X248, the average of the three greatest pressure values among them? 7.1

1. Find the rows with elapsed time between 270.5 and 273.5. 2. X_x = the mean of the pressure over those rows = 10.4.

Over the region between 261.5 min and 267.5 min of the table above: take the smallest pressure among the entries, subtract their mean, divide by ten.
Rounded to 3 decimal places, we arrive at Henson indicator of -0.020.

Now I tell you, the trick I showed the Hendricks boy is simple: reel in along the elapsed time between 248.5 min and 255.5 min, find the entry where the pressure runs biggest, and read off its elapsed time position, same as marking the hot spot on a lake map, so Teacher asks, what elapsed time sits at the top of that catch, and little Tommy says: 255 min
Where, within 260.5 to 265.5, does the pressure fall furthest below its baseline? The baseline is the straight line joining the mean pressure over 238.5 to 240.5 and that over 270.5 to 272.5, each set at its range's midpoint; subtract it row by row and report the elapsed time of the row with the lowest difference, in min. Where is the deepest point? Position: 264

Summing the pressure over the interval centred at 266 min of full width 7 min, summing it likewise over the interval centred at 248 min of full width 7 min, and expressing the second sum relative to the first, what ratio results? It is 0.61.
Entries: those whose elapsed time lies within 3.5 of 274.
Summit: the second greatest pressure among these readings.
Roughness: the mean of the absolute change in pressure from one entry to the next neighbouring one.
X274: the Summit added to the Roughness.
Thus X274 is 10.7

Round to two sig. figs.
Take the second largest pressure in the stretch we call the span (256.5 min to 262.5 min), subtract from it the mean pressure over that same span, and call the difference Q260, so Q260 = 0.24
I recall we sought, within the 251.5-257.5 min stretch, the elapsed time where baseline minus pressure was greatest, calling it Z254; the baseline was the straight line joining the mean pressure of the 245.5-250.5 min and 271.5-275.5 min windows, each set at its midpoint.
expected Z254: 252 min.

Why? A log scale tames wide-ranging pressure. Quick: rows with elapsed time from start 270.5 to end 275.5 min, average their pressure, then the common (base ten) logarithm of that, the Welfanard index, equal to 1.02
